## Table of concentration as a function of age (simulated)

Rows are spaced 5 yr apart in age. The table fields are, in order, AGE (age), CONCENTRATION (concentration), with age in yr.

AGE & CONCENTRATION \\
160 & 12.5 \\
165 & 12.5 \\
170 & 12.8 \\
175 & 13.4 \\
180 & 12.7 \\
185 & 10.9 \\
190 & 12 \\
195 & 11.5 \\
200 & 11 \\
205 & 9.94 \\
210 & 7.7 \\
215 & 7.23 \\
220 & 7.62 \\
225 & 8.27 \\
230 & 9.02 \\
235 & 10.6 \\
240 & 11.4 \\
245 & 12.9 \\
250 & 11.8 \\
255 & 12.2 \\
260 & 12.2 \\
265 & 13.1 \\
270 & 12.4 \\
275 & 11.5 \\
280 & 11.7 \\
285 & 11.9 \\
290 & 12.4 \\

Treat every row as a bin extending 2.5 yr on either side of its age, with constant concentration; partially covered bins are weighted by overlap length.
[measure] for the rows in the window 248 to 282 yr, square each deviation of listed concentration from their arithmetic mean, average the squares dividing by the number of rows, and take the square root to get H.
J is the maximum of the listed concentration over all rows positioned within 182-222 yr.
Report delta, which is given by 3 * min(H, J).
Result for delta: 1.5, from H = 0.5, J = 12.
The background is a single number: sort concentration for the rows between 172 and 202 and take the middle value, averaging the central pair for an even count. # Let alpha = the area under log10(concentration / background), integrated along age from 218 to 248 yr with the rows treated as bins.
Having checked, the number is -2.27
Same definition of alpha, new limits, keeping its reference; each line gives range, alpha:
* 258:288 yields 0.41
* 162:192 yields 0.67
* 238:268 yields 0.56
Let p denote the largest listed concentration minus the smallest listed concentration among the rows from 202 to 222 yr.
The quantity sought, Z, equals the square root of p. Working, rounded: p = 2.7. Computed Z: 1.65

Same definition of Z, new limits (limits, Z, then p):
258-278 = 1.26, 1.6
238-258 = 1.22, 1.5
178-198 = 1.34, 1.8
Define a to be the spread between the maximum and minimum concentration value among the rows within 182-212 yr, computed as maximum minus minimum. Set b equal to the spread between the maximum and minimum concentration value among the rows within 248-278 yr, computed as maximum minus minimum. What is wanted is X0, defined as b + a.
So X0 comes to 5.9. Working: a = 4.30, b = 1.6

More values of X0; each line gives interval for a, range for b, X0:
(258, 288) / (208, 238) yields 5.0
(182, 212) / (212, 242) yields 8.5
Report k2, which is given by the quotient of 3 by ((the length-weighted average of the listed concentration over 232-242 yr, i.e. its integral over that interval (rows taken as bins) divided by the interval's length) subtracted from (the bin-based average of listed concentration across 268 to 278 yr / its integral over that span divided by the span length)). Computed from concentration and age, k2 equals 3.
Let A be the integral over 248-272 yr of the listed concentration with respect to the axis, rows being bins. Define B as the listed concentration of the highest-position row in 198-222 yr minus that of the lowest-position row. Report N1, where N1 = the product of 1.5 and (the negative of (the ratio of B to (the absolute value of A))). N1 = 0.017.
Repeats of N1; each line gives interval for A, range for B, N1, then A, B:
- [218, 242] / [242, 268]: -0.001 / 225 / 0.2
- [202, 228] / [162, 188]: 0.011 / 214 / -1.6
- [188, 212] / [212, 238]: -0.020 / 251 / 3.4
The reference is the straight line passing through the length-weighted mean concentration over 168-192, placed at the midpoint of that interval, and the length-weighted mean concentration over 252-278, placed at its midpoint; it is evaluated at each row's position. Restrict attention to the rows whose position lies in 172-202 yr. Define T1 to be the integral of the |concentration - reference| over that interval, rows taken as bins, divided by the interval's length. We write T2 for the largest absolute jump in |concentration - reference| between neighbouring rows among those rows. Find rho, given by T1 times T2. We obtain 1.0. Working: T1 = 0.9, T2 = 1.1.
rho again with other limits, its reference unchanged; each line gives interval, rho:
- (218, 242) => 4.6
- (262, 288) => 0.4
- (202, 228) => 9.1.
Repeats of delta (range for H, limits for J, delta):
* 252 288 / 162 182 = 1.5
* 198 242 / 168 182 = 4.5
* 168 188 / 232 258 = 2.8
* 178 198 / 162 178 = 2.0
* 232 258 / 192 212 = 2.3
